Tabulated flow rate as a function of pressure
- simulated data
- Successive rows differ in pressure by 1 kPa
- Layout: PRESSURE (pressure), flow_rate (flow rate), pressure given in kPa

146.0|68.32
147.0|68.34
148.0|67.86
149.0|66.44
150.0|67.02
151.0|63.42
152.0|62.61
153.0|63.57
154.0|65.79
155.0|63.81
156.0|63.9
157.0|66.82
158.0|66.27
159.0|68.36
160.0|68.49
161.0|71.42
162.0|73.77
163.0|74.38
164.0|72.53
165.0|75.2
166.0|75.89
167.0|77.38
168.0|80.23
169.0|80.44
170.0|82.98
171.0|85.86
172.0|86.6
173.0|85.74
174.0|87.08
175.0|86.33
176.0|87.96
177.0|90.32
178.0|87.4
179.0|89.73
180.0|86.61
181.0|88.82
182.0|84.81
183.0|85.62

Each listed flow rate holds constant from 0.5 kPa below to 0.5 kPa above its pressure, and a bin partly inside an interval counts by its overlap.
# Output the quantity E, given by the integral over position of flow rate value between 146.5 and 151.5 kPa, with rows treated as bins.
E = 333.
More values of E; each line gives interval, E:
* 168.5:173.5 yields 422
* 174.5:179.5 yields 442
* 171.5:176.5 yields 434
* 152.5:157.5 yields 324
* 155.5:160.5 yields 334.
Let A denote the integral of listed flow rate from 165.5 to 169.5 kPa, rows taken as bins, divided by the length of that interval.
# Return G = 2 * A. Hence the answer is 157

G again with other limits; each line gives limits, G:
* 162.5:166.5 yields 149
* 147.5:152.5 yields 131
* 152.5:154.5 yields 129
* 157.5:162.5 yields 139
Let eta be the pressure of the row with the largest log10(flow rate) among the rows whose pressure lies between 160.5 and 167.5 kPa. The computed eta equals 167.0 kPa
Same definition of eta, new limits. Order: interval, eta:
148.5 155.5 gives 150.0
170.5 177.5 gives 177.0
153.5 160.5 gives 160.0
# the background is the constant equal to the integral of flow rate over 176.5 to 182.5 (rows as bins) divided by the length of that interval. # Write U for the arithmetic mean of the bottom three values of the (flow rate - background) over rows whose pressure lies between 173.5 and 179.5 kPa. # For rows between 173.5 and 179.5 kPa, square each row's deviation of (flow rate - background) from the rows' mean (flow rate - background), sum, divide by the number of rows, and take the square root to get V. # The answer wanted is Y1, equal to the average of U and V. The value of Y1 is 0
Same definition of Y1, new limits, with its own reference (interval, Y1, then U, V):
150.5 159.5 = -11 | -25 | 1.8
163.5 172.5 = -4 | -13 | 4.6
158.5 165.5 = -8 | -19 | 2.5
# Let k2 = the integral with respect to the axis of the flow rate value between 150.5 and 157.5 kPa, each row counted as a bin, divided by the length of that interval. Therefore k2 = 64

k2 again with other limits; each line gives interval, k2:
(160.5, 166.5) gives 74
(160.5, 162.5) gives 73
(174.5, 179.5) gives 88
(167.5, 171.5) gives 82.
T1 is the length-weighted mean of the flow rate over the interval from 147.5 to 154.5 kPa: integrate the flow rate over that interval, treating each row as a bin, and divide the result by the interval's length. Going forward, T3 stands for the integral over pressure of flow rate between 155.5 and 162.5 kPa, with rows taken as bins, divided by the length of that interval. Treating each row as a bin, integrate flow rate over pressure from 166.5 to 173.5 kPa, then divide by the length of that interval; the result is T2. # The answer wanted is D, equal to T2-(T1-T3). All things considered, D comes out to 86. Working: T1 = 65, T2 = 83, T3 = 68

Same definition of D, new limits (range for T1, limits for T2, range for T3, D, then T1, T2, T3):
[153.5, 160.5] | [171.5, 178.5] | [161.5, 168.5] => 97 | 66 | 87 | 76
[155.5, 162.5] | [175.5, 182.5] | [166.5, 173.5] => 102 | 68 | 88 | 83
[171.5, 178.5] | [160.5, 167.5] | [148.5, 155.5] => 52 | 87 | 74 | 65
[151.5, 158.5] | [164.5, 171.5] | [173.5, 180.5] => 103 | 65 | 80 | 88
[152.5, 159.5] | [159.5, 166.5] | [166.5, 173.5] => 90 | 66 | 73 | 83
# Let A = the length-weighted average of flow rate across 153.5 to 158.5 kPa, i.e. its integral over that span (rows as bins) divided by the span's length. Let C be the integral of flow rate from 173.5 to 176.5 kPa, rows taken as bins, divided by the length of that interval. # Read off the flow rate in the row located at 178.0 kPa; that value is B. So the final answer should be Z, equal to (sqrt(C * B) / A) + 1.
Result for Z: 2.34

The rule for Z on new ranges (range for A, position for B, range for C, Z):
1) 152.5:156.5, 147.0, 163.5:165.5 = 2.11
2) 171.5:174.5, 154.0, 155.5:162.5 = 1.78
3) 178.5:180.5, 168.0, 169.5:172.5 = 1.94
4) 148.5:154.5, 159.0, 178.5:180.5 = 2.20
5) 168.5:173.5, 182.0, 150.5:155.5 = 1.87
